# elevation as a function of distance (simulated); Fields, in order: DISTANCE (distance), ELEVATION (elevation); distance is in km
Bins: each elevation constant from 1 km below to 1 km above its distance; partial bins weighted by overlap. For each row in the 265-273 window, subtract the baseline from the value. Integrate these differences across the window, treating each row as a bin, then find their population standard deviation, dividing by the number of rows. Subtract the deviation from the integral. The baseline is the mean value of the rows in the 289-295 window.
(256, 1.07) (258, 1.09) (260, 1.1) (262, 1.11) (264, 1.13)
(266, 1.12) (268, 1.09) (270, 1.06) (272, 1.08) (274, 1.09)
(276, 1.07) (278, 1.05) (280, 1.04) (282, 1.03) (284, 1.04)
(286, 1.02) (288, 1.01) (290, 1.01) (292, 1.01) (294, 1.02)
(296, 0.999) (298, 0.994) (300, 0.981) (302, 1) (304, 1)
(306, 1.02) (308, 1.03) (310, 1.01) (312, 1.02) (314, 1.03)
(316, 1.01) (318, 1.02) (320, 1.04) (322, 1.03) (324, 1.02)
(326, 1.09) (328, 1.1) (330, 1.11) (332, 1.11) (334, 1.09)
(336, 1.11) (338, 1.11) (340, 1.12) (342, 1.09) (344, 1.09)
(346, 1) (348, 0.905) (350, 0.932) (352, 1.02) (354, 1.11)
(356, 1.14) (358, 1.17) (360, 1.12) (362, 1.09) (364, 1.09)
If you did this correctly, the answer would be 0.57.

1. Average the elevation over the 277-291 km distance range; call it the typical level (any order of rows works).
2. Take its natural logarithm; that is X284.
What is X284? 0.028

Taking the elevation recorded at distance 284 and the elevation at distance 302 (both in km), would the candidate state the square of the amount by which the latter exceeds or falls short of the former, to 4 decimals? 0.0016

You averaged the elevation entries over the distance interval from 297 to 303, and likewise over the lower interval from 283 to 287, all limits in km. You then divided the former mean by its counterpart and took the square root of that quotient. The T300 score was 0.98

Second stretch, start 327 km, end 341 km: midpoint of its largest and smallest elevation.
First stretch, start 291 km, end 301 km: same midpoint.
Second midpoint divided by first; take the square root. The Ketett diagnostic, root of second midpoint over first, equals 1.05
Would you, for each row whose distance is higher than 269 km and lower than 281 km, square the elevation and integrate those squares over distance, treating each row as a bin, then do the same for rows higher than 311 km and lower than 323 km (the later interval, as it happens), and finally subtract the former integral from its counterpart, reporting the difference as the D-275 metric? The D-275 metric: -1.0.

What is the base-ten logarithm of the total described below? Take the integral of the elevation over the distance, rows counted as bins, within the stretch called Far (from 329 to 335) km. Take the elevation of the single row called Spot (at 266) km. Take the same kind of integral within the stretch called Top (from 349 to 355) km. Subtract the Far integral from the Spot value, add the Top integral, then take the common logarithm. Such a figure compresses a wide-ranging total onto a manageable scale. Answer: -0.20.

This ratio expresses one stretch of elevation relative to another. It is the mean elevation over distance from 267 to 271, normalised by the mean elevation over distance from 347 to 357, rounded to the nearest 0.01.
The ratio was 1.05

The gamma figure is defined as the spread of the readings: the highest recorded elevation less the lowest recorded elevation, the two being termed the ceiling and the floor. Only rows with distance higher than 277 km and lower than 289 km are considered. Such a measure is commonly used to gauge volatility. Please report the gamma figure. 0.04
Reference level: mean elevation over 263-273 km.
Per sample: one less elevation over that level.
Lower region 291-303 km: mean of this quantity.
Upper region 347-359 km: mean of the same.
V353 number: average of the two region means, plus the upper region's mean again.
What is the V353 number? 0.11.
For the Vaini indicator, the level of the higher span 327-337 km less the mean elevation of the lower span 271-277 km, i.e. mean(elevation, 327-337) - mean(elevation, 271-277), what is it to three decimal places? 0.024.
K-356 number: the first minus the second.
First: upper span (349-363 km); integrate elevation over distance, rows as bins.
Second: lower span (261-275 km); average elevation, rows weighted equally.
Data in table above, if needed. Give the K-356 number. 14.1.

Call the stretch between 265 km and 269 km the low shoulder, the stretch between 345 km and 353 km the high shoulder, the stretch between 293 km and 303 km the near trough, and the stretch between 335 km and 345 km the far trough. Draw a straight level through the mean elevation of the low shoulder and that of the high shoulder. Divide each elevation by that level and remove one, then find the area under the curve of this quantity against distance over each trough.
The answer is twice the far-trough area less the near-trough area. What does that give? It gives 3.0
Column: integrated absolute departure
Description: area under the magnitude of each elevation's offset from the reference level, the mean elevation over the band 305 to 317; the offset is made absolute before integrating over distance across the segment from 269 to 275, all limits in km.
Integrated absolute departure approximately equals 0.340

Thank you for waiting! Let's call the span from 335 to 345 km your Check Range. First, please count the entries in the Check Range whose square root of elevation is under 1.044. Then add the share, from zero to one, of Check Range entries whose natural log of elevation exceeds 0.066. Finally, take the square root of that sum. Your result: 1.0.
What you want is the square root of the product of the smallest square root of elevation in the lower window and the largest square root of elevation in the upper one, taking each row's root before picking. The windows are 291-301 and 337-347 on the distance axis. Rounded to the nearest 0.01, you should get 1.02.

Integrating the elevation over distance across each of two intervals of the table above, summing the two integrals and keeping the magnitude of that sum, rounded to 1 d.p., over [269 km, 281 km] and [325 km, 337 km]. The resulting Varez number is 26.0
